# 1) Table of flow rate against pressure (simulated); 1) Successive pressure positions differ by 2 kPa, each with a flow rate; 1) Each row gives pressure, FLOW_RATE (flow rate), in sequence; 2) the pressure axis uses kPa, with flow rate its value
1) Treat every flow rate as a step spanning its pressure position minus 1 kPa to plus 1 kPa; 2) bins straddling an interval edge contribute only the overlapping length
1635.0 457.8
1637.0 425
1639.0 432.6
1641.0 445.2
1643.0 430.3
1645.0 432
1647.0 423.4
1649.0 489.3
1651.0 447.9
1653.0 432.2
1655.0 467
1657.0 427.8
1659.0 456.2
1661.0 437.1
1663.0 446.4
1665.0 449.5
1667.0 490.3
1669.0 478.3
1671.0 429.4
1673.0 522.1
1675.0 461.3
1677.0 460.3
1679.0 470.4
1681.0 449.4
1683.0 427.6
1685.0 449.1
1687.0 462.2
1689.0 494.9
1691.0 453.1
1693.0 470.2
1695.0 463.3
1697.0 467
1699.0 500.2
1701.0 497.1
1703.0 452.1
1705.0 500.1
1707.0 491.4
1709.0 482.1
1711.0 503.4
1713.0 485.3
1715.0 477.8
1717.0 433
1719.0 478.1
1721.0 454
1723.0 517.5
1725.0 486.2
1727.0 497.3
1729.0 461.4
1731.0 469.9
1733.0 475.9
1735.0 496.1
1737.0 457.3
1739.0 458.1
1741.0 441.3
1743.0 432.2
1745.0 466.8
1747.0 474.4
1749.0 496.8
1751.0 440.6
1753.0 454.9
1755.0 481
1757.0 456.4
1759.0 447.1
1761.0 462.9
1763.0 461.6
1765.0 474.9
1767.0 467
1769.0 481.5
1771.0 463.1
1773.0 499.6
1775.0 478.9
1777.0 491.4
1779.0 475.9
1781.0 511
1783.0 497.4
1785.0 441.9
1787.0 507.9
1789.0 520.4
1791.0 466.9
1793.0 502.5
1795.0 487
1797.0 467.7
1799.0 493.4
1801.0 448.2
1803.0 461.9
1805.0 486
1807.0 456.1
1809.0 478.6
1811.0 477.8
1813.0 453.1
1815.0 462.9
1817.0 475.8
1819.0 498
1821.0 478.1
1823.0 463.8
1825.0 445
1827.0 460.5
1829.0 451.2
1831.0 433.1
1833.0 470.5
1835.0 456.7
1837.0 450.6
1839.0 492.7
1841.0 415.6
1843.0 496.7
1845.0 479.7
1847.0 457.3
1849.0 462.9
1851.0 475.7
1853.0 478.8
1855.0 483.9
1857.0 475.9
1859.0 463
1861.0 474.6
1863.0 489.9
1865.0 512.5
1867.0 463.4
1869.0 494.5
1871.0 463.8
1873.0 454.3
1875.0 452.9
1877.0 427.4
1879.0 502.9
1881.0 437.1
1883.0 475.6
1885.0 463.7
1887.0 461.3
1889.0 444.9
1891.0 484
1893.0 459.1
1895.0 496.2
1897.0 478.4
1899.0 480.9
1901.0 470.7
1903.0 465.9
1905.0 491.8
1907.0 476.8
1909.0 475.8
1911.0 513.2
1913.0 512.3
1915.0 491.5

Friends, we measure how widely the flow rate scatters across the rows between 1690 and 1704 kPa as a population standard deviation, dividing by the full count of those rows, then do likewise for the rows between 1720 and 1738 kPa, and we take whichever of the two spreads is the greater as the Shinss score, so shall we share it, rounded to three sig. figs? 20.2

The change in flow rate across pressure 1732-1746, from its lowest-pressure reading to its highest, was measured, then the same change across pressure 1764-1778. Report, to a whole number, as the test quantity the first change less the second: -26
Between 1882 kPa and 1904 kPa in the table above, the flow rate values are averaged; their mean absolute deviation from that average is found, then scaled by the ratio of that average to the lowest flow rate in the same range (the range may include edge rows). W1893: 12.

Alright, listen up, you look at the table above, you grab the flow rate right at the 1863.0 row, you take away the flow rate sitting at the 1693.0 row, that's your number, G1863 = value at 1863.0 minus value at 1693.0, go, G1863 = 20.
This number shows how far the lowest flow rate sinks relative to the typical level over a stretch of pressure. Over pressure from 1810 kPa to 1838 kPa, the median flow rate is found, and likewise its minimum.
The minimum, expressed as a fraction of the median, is 0.938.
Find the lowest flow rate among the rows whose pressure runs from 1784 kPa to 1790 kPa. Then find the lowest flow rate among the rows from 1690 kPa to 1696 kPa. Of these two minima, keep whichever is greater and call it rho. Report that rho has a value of 453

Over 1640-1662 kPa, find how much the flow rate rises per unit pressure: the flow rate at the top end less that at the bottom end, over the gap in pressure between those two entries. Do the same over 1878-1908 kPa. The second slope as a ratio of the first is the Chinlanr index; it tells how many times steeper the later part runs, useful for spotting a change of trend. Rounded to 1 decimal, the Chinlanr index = 2.3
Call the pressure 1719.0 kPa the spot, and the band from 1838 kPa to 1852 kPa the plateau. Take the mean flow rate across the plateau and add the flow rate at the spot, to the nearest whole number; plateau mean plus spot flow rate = 947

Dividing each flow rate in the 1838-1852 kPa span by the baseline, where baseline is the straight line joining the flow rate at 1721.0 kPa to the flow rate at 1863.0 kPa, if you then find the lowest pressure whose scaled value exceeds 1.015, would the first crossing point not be 1839.0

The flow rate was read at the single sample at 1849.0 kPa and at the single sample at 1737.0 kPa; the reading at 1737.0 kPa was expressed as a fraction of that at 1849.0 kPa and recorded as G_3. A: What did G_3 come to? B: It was 0.99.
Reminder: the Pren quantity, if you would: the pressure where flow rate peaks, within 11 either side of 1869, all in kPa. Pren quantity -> 1865.0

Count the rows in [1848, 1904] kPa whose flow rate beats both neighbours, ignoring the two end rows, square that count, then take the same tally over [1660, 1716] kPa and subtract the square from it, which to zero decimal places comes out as -56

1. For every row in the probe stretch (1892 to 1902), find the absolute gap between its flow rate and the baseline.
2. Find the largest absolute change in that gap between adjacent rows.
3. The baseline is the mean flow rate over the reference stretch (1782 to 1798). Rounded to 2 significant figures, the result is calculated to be 18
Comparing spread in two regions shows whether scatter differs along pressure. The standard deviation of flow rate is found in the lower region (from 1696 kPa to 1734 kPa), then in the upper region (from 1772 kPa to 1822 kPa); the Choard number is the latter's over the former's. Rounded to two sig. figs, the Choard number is 0.98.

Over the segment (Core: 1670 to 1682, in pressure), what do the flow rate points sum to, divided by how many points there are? 465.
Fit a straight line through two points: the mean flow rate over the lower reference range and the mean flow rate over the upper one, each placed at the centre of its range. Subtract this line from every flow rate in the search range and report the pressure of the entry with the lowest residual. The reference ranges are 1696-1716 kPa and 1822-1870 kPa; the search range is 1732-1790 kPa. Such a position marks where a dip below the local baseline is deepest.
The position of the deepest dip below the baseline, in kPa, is 1743.0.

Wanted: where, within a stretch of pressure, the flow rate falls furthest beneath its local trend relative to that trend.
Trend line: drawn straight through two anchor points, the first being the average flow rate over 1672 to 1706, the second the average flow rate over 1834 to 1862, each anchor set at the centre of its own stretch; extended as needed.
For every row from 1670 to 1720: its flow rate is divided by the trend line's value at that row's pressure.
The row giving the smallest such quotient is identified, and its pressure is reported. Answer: 1683.0 kPa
